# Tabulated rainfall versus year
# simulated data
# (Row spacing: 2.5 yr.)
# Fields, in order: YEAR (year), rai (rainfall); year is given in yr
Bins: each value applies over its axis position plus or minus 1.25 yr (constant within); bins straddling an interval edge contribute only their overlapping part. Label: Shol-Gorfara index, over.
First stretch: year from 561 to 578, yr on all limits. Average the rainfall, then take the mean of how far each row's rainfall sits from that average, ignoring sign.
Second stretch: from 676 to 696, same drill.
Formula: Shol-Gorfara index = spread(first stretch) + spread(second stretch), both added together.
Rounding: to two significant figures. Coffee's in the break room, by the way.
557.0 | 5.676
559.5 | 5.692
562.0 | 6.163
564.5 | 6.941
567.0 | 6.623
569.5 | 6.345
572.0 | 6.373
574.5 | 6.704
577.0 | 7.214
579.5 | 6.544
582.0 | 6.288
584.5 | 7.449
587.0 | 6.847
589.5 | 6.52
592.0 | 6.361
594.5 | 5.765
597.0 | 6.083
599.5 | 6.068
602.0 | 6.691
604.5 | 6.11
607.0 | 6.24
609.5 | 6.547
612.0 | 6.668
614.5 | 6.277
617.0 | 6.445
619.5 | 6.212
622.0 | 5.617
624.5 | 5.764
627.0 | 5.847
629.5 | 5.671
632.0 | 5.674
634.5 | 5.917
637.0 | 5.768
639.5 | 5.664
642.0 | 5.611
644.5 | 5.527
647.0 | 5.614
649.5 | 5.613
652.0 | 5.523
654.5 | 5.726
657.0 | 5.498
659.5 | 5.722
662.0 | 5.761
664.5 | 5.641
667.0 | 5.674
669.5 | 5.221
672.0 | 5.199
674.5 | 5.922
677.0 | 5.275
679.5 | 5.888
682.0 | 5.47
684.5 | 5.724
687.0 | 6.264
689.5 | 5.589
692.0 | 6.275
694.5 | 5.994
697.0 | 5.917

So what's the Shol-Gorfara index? 0.58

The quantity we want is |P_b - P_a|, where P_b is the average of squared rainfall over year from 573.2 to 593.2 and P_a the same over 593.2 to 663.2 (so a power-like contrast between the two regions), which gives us 10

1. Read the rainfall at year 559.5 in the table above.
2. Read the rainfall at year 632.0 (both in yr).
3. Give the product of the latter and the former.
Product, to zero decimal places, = 32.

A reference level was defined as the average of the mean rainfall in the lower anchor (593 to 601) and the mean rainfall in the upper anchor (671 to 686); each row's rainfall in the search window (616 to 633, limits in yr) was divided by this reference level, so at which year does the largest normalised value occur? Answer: 617.0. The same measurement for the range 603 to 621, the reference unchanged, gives 612.0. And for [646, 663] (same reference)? 662.0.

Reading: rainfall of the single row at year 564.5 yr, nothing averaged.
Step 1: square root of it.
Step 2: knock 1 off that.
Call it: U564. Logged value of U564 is 1.63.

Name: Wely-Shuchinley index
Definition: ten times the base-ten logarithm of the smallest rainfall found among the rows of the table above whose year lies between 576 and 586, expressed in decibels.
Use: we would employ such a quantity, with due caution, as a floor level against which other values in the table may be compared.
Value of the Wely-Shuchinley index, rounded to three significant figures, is 7.99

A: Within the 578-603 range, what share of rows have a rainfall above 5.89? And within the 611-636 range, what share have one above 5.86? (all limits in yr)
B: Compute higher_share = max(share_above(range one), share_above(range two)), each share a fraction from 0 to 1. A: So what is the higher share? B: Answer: 0.90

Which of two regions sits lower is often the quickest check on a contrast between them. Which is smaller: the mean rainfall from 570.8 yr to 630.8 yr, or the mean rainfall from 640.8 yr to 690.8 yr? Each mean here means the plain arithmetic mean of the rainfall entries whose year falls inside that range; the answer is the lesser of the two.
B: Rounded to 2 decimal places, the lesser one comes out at 5.62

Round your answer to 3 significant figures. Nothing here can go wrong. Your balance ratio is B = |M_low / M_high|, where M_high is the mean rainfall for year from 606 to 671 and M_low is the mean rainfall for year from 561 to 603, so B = 1.12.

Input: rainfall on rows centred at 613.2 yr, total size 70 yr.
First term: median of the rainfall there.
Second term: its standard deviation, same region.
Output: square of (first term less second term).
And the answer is 32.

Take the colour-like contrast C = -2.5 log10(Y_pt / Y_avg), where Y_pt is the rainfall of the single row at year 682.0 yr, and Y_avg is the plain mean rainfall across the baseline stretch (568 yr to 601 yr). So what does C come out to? 0.19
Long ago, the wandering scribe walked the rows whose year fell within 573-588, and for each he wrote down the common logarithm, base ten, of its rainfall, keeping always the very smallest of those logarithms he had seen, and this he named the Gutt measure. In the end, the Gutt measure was 0.799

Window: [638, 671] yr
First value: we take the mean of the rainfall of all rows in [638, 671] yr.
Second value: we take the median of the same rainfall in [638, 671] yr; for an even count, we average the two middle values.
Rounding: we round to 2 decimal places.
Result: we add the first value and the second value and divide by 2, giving 5.61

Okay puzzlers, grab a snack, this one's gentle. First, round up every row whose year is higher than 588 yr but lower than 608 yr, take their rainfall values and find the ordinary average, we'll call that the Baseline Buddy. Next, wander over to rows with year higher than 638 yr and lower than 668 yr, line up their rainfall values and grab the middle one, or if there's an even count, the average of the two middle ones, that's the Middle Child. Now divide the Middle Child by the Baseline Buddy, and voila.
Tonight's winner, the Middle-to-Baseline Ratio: 0.90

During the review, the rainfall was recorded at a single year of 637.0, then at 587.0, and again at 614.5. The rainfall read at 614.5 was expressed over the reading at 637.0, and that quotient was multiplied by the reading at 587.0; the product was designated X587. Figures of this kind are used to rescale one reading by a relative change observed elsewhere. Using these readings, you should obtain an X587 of 7.45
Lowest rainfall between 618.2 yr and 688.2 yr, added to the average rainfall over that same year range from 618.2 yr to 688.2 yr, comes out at 10.9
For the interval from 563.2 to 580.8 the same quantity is 13.0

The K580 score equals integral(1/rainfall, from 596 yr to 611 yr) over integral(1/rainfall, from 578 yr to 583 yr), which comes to 3.1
